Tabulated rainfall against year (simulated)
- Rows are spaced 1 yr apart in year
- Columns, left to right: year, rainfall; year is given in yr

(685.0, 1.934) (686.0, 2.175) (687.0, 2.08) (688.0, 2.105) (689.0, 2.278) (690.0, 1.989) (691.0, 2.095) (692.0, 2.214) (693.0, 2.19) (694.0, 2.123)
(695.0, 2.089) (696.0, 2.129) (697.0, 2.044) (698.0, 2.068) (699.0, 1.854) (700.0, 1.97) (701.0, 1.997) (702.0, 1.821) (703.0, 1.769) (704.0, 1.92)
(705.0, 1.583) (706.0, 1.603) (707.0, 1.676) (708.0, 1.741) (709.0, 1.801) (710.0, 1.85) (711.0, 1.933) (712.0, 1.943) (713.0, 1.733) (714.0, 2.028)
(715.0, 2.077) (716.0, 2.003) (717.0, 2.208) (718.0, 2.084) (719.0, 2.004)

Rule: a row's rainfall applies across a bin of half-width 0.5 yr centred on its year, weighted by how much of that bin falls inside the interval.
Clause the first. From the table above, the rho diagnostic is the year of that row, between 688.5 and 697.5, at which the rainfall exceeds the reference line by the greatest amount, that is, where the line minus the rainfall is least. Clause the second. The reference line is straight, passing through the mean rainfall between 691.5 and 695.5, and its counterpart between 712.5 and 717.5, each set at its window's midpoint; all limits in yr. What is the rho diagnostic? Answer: 689.0 yr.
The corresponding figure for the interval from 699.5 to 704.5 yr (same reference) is 701.0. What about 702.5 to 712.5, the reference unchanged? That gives 712.0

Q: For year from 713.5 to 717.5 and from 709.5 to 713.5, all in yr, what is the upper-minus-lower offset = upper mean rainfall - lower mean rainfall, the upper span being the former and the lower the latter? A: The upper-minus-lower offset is 0.2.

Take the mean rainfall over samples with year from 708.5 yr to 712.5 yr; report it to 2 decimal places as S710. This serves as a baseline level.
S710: 1.88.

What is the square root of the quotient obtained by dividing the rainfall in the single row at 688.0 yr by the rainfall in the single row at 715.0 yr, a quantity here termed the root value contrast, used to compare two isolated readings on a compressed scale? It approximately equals 1.01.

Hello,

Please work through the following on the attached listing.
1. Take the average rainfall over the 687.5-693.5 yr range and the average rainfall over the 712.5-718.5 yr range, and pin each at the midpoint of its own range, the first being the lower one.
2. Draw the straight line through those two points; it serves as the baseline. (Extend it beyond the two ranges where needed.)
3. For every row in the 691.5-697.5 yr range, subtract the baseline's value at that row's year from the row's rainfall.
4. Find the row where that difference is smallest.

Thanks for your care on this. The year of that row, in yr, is 697.0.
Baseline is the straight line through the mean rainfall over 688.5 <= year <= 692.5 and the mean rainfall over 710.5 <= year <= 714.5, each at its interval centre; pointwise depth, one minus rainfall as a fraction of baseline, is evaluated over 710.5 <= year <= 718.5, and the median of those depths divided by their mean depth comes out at 1.16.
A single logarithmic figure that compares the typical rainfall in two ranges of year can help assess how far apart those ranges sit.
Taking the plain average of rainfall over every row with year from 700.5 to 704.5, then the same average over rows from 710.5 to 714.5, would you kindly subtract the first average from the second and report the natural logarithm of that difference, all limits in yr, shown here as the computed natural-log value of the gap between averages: -3.43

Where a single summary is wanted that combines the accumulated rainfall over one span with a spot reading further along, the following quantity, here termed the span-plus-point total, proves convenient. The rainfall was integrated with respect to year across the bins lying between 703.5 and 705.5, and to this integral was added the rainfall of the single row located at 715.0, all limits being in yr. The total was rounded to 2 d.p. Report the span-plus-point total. 5.58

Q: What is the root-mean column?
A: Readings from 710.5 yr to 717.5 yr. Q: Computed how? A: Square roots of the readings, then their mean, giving 1.41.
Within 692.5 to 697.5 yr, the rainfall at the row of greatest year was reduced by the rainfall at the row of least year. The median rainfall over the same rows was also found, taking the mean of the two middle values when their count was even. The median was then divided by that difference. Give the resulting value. -15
